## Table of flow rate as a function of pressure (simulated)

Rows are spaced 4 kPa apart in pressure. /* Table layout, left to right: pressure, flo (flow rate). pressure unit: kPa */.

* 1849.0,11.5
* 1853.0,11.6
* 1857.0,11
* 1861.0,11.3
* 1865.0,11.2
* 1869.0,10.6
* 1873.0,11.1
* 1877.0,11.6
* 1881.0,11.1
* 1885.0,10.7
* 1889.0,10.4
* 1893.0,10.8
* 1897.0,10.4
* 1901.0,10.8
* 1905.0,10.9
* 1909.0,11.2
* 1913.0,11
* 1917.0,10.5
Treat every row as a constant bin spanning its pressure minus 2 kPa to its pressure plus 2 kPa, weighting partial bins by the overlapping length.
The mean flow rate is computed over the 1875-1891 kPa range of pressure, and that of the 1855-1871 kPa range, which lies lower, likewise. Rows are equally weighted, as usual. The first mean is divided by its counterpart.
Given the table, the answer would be 0.99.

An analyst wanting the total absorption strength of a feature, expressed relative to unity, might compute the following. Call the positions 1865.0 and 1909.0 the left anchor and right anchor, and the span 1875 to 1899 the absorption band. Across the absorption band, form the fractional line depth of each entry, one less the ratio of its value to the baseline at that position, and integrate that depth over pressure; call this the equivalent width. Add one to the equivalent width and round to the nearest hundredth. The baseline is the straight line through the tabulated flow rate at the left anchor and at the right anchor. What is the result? 1.79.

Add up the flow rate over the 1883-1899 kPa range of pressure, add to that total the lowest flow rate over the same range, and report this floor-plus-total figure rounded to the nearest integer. 53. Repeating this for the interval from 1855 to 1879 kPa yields 77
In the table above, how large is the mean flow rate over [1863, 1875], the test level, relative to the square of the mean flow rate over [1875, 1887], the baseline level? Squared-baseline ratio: 0.088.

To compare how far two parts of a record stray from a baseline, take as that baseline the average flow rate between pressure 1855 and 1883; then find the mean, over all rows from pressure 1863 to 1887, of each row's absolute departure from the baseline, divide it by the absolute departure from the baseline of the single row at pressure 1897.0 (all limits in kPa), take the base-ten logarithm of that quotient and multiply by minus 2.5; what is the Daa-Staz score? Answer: 1.12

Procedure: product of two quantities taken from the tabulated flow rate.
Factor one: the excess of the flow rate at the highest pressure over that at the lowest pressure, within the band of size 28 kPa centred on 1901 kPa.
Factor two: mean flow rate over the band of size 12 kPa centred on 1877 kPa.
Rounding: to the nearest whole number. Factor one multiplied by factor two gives 7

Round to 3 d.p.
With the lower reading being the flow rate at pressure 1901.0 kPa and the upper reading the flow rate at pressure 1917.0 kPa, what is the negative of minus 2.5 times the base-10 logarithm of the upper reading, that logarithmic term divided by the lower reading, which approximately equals 0.236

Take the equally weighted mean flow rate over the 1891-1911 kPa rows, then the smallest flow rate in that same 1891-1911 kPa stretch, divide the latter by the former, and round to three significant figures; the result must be 0.961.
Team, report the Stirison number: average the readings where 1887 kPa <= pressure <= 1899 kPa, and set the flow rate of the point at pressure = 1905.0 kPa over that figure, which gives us 1.035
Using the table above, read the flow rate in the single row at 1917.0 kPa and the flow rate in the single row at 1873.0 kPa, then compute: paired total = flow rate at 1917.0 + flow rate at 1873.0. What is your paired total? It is 21.6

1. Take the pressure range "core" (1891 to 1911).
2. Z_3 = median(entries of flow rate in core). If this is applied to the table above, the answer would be 10.8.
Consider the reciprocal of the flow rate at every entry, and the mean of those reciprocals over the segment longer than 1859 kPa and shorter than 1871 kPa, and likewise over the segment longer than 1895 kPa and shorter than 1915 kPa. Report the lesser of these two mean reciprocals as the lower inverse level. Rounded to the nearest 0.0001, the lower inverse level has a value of 0.0907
